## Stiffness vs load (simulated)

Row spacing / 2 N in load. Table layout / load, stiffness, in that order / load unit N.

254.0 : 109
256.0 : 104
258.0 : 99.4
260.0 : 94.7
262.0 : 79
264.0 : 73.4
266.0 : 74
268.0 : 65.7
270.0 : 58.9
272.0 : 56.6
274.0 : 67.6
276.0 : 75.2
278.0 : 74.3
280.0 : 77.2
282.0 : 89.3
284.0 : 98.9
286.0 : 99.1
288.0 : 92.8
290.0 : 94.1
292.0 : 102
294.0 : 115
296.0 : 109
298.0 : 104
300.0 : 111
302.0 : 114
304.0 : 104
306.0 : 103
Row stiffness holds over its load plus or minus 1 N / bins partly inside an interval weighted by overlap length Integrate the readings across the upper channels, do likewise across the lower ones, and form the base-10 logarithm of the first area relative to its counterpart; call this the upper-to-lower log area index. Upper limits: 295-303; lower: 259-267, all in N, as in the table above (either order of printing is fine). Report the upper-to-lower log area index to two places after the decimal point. 0.13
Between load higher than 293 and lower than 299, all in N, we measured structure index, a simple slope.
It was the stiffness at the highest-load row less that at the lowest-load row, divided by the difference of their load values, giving -3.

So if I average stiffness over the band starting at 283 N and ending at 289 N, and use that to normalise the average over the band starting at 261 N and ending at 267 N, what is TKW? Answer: 0.78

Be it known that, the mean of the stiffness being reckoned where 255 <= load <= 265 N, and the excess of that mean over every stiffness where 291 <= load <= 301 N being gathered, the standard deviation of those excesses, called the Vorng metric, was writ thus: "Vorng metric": 5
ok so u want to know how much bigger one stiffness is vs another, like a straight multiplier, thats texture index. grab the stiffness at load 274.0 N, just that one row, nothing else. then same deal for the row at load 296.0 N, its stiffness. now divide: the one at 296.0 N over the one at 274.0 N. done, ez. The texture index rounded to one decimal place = 1.6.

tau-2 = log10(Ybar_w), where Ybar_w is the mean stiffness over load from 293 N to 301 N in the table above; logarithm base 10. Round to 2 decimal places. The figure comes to 2.04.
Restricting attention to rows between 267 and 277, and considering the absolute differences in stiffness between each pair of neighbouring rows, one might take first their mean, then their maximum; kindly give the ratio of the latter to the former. 1.6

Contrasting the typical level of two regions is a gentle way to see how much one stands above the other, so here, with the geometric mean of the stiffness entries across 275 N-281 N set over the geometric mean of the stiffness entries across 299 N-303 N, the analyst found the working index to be 0.67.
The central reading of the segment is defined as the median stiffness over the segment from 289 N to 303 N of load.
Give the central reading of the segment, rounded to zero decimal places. 109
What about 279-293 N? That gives 94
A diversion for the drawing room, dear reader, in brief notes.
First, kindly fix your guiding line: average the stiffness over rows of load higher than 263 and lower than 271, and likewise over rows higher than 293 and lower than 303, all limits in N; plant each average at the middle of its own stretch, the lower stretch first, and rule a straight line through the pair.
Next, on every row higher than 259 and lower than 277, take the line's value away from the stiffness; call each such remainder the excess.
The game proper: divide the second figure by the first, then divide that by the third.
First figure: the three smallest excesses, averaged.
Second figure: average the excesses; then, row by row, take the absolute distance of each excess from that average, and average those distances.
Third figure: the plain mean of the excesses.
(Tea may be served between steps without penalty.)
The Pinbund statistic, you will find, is -0.4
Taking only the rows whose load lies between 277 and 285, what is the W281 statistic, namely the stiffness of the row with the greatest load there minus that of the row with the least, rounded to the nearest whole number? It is 25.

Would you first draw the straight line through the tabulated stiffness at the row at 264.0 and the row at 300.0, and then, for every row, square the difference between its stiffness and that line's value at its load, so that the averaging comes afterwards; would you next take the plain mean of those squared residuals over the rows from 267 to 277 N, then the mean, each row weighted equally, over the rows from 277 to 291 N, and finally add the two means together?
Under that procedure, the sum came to 383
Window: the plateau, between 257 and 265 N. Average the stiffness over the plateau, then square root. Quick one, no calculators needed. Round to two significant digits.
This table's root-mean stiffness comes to 9.3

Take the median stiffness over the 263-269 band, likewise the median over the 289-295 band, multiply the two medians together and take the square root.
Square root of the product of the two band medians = 87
